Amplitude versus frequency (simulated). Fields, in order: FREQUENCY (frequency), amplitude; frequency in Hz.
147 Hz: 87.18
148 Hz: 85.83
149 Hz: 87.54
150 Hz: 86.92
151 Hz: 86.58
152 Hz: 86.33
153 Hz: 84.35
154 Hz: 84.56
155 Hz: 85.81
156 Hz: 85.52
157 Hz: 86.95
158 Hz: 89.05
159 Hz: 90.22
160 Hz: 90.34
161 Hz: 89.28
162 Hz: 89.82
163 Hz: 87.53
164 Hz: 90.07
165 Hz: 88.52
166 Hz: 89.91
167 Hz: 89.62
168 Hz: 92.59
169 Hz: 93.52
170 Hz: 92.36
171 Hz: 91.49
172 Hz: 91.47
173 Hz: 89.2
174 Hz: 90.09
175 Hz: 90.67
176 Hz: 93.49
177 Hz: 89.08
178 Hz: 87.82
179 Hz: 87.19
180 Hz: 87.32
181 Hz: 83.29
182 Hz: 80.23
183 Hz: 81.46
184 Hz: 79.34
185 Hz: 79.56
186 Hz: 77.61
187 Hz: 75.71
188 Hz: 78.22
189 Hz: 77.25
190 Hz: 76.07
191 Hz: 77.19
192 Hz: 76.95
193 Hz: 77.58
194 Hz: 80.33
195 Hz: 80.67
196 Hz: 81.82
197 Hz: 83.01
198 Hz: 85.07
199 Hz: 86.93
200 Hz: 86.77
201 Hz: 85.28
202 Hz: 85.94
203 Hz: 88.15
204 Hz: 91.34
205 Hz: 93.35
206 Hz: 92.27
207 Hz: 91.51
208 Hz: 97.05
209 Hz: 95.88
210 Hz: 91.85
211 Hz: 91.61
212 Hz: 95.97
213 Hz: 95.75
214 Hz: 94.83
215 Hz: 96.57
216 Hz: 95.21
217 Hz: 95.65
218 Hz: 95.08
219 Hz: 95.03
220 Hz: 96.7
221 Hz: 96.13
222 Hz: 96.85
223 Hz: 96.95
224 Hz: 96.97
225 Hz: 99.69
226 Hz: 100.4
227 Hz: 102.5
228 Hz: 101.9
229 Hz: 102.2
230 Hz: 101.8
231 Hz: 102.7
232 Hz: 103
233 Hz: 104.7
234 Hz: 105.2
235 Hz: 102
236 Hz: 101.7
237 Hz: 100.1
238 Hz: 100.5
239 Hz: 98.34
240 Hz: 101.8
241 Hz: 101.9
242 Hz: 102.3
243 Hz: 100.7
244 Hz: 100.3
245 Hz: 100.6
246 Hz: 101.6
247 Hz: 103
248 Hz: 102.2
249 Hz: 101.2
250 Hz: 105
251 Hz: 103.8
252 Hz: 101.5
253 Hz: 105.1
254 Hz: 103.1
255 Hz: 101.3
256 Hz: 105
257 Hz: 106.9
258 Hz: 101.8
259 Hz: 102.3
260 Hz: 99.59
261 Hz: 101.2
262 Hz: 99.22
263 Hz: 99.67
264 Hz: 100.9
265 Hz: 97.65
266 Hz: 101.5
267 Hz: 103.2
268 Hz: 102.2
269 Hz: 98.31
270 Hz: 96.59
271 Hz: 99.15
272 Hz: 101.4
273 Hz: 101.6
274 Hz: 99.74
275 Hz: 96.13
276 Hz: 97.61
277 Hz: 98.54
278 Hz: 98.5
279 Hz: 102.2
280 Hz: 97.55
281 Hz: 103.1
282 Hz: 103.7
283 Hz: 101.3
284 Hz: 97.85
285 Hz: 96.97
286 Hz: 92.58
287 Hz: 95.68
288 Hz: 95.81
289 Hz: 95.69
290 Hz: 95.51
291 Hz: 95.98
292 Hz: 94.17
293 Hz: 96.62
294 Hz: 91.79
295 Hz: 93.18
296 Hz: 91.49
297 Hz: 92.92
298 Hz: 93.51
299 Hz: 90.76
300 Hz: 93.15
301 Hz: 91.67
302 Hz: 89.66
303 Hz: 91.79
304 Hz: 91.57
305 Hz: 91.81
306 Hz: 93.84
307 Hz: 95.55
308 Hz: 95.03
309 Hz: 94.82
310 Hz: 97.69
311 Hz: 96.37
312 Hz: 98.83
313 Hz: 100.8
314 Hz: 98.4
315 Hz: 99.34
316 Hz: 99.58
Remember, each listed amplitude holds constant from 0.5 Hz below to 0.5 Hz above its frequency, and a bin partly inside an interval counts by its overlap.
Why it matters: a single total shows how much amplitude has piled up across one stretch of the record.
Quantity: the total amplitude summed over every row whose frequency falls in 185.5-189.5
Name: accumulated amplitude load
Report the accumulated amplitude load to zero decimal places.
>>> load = 309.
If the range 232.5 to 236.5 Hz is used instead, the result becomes 414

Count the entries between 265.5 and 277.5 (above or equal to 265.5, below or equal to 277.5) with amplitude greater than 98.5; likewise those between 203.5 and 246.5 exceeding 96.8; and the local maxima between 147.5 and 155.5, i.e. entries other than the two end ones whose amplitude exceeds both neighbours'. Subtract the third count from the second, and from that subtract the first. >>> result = 17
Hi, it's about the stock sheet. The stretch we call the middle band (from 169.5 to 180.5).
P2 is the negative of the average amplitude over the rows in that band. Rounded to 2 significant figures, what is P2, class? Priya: -90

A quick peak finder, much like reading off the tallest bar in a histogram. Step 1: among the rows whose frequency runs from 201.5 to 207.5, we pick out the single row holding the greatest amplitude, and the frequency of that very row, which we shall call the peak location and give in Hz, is 205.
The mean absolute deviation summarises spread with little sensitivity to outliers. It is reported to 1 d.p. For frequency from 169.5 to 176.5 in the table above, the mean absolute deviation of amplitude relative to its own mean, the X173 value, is 1.1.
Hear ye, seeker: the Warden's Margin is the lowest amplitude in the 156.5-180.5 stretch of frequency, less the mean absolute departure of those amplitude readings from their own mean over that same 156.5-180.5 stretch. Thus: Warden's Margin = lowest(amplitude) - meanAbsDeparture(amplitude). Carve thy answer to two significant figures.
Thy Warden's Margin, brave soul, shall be 85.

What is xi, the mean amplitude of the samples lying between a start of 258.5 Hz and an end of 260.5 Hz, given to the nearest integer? 101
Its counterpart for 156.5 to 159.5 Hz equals 89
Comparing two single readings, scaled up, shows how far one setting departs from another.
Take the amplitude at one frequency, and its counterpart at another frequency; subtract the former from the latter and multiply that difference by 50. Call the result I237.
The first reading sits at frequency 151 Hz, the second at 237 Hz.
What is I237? 676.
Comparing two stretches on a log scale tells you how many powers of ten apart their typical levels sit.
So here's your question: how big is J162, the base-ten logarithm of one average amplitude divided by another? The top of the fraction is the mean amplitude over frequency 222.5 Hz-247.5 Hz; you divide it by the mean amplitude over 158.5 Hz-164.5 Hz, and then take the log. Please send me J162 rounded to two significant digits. 0.054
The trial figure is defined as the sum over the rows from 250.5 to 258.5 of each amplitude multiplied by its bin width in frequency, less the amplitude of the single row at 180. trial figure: 741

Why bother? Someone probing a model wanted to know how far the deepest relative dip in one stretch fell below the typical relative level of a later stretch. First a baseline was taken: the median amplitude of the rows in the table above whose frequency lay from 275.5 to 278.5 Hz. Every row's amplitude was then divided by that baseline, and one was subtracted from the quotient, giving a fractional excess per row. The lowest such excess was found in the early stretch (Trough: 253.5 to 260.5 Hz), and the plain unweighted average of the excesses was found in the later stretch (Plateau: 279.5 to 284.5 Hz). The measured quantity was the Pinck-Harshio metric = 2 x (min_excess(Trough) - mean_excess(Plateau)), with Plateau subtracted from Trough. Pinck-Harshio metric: -0.02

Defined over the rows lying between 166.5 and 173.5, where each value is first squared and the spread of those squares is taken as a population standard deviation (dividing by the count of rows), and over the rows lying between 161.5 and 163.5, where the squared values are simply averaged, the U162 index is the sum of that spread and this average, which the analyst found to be 8130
